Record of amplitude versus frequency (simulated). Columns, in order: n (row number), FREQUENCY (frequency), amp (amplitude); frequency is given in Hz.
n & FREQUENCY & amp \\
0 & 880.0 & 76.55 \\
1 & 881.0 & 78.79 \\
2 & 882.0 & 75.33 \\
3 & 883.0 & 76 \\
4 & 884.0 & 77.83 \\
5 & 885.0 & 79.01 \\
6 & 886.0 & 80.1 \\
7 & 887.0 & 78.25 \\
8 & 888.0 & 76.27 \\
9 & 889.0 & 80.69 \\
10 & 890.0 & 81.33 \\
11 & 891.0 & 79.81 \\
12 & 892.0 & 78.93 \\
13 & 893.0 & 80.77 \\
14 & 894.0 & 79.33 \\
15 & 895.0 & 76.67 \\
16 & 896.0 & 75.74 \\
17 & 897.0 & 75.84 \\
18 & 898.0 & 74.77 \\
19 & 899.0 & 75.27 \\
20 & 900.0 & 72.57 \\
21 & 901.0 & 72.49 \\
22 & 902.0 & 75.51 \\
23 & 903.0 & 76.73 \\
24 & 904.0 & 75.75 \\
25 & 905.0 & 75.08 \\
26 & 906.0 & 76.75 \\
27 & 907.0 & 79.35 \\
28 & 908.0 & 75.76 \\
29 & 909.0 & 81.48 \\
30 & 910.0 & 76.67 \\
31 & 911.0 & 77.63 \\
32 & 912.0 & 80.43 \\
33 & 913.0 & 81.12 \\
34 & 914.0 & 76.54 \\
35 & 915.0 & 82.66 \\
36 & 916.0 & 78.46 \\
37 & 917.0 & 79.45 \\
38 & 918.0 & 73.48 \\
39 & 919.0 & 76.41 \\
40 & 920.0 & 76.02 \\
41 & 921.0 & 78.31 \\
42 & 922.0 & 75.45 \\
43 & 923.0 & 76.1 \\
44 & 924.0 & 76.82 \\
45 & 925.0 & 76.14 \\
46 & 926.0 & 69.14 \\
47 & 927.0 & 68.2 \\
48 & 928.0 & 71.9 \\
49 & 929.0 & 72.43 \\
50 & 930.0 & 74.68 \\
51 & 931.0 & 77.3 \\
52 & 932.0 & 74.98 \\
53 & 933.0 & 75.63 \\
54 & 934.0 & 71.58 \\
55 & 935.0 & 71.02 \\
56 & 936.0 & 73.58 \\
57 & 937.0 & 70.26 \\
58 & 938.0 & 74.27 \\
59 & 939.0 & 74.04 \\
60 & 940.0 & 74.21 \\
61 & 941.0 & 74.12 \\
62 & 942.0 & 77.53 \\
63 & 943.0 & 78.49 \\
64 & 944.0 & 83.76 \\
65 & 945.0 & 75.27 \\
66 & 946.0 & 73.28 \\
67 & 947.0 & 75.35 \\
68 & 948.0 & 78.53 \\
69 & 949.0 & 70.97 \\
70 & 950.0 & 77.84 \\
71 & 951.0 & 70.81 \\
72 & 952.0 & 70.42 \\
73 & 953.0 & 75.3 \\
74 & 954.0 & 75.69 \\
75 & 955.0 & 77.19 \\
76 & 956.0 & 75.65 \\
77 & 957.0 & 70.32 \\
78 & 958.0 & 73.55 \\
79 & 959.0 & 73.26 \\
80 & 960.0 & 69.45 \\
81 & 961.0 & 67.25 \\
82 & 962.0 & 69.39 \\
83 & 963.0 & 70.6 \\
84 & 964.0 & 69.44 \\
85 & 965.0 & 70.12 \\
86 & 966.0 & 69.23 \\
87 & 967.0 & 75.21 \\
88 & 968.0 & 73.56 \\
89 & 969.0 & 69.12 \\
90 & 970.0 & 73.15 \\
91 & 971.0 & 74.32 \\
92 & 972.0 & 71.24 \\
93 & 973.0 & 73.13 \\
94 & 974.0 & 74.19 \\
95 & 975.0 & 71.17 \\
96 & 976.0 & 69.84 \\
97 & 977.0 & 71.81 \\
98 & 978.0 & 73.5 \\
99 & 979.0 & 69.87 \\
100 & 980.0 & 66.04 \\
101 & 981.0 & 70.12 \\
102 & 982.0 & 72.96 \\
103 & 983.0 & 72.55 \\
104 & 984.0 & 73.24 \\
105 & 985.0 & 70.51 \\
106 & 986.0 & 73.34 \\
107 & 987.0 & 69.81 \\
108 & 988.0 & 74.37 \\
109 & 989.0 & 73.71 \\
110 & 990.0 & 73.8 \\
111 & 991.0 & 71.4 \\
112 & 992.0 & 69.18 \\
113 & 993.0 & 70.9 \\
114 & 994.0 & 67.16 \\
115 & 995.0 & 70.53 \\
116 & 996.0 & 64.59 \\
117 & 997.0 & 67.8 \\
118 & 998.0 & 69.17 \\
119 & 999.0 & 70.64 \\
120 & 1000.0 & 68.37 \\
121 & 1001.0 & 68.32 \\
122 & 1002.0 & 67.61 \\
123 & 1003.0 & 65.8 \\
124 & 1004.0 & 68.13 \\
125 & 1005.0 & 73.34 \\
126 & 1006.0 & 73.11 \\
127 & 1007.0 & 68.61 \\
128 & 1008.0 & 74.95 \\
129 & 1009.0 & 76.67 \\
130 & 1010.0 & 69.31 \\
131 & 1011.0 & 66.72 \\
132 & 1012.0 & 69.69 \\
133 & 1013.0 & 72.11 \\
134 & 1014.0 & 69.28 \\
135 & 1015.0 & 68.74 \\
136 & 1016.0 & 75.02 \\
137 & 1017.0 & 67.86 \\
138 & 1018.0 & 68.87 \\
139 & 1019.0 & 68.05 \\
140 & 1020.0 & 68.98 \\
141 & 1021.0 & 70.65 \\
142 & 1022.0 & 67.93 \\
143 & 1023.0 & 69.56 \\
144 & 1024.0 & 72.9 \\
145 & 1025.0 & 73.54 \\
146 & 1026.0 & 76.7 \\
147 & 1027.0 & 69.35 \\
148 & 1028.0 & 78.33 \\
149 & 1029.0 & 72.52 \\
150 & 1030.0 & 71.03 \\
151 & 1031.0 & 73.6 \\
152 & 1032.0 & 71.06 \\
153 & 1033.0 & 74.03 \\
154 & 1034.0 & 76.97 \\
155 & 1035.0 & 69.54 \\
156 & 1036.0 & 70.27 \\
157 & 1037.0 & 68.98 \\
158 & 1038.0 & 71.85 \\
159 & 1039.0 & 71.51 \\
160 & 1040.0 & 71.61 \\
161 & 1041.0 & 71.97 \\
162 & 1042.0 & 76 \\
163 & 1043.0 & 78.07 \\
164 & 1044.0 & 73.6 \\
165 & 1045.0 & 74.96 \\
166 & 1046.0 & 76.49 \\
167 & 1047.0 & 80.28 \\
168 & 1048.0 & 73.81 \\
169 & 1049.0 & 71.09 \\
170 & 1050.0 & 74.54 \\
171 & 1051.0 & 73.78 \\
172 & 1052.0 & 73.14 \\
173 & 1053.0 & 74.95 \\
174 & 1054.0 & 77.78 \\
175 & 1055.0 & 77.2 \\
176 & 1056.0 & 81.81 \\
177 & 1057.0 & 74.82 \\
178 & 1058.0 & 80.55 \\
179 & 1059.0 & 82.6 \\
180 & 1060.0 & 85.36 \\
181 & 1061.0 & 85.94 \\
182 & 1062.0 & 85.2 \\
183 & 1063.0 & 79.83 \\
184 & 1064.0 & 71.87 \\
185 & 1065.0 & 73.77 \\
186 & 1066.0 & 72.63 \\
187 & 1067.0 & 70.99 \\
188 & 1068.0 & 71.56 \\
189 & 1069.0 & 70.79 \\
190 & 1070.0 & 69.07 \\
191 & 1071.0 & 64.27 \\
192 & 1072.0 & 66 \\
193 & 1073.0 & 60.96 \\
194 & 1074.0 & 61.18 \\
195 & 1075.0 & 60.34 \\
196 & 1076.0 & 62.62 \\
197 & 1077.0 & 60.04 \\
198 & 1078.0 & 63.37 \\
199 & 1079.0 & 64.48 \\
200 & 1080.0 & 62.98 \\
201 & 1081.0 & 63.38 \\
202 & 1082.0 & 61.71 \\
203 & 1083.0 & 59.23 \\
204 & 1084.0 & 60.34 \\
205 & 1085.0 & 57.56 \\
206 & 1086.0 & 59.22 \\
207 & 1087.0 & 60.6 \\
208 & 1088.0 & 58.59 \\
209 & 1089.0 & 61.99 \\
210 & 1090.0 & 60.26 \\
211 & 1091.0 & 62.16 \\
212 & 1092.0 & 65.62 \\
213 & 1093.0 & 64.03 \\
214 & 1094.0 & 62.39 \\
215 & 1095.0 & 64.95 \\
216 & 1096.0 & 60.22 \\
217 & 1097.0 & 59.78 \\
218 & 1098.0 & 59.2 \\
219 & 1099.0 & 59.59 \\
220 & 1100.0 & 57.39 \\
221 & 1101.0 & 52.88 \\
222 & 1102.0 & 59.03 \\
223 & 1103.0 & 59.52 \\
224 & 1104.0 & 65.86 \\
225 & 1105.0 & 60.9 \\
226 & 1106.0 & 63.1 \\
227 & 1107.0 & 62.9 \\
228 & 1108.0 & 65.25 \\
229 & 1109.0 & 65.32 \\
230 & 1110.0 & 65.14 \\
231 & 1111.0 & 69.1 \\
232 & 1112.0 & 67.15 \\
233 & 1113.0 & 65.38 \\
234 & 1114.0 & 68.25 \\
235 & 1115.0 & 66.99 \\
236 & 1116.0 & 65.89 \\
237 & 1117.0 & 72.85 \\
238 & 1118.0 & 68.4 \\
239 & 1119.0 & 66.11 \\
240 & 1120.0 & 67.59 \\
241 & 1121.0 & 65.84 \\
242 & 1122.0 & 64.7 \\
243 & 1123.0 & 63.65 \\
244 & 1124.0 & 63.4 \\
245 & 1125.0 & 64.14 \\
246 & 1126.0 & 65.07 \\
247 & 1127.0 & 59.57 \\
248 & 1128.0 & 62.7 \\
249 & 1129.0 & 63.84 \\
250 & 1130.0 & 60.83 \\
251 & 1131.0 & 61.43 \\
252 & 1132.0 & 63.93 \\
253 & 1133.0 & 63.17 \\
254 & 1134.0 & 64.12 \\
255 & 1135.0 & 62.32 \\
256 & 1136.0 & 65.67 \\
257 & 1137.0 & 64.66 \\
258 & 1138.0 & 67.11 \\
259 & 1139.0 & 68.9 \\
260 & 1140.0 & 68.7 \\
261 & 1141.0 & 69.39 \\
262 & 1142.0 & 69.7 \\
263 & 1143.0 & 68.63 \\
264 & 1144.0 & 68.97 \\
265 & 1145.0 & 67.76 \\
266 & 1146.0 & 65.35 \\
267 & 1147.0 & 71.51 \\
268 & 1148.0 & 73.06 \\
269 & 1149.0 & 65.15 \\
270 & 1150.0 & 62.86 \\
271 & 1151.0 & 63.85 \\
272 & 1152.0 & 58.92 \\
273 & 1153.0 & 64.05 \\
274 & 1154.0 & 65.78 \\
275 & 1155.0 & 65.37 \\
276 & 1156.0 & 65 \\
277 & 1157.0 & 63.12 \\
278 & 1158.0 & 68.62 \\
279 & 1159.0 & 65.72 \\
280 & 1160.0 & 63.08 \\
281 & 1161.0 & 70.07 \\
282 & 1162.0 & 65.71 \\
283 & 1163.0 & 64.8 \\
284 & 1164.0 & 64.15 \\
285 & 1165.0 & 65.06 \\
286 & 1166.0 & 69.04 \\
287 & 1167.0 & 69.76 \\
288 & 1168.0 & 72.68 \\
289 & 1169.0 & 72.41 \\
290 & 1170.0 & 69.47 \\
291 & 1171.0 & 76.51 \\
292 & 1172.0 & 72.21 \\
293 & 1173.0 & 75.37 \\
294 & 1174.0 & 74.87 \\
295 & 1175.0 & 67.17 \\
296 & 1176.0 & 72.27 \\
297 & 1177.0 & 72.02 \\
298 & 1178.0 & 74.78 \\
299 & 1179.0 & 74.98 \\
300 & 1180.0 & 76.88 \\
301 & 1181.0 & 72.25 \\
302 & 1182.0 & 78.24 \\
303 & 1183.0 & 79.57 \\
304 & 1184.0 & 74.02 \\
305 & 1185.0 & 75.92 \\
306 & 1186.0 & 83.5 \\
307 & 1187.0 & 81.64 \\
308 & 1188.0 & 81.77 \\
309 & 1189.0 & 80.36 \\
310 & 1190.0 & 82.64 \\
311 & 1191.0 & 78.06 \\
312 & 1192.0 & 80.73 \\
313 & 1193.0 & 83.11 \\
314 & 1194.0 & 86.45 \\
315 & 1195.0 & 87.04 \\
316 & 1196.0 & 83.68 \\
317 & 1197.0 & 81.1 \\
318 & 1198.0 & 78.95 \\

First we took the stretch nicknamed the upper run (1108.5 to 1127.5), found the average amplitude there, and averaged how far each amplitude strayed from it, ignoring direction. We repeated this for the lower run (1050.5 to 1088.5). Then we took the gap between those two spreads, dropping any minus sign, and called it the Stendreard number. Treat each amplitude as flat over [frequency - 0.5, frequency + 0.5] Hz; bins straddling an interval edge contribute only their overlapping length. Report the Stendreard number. 5.7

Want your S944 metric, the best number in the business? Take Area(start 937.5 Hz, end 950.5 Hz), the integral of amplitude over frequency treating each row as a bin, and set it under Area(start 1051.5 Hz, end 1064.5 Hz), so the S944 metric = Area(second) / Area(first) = 1.04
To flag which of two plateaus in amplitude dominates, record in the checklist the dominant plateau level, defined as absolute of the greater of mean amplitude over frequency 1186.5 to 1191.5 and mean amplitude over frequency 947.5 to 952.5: 81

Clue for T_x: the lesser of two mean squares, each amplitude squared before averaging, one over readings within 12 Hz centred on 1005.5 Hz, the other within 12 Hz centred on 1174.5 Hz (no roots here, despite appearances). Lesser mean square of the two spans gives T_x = 4922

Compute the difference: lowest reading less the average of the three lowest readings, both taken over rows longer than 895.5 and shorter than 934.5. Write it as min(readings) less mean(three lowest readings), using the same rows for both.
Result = -1.4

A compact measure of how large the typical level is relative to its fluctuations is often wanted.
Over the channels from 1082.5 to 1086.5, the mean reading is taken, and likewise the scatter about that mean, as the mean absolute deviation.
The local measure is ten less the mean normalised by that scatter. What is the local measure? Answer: -67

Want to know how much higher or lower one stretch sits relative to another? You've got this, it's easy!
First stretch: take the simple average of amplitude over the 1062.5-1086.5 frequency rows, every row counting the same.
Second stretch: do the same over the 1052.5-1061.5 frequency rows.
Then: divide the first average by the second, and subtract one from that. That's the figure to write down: -0.18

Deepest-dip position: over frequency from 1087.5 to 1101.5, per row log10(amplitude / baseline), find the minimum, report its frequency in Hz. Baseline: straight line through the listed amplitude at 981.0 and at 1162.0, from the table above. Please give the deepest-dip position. 1101.0 Hz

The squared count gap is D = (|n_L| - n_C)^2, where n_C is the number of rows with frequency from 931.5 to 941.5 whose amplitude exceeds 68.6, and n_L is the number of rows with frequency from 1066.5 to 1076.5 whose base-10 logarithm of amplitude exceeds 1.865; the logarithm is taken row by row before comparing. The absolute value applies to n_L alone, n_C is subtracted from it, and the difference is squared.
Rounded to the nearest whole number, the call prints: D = 100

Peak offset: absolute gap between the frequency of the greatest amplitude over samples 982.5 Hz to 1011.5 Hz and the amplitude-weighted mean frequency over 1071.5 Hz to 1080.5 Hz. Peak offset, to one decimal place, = 67.0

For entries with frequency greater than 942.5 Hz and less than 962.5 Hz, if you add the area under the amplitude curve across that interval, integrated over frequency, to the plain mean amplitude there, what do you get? 1556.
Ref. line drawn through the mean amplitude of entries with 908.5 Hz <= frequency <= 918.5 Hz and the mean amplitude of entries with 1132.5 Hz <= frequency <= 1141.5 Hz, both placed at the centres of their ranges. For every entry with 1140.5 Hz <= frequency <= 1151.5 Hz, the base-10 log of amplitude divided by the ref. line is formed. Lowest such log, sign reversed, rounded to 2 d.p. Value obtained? 0.02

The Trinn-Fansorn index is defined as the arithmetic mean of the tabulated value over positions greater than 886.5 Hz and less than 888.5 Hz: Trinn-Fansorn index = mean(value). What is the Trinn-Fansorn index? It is 77.3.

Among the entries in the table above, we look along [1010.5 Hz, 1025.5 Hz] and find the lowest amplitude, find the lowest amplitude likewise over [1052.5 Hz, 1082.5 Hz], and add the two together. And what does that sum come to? 127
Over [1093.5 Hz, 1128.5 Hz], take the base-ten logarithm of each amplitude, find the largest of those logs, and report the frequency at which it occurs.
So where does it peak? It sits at 1117.0 Hz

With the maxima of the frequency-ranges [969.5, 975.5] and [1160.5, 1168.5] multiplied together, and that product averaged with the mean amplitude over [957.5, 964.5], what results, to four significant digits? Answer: 2736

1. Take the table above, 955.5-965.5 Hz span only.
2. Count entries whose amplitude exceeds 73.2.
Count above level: 3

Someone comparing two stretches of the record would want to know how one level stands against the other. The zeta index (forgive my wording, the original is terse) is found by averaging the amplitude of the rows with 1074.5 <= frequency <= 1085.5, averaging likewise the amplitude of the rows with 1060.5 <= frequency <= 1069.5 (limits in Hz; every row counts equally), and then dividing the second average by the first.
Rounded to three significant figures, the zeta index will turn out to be 1.23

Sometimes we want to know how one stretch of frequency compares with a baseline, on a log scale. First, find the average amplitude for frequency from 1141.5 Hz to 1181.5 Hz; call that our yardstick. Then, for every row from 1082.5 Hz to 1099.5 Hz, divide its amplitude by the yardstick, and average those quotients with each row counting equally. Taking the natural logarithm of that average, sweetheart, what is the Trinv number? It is -0.12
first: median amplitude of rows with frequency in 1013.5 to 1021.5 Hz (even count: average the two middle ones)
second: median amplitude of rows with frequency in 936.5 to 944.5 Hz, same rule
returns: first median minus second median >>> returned -5.3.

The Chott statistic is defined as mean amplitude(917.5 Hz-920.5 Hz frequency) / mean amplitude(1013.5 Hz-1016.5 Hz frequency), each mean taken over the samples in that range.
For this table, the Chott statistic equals 1.06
